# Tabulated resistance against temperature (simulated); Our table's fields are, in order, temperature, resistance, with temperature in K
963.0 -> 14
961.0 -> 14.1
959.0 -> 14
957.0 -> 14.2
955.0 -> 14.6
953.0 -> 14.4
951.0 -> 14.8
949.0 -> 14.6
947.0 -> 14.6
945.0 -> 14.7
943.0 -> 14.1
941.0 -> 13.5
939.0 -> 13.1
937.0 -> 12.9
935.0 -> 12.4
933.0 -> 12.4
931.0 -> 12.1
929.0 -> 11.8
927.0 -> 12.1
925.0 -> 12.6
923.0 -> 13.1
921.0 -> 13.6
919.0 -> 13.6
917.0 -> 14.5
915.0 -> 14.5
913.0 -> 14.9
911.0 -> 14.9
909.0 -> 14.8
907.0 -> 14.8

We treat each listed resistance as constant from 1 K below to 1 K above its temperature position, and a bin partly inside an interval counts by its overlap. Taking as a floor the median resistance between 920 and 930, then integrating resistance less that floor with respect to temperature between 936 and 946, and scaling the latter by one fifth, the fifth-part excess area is 2.1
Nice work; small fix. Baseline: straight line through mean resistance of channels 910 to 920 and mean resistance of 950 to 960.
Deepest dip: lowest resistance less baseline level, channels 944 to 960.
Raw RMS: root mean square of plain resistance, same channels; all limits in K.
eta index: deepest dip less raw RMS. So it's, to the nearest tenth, -14.9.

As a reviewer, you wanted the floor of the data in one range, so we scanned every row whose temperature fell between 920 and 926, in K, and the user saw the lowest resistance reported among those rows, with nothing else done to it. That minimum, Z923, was 12.6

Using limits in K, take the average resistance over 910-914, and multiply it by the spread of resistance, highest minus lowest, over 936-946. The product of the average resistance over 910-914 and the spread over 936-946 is 27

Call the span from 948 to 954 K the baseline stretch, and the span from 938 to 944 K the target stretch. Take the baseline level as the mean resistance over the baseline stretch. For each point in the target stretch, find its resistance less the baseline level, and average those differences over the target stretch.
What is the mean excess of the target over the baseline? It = -1.0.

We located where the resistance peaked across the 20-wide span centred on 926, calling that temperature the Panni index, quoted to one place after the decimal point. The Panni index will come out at 917.0 K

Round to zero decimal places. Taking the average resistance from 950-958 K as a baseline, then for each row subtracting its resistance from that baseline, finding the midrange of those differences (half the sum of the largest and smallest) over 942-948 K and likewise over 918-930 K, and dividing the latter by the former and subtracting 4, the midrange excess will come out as 14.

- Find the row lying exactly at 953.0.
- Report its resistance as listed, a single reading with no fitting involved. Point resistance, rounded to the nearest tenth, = 14.4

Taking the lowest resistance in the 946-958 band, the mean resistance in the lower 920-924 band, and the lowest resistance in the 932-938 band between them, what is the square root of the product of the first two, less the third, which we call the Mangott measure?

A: 1.4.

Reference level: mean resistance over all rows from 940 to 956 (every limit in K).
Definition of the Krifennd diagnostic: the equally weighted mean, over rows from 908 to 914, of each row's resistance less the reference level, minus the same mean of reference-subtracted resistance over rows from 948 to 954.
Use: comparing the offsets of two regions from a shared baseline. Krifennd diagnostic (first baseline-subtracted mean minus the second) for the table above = 0.3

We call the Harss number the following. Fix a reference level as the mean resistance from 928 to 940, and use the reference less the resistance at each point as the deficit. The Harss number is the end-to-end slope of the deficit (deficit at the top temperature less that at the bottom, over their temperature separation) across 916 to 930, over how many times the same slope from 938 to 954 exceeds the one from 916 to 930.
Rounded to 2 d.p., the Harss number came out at -0.55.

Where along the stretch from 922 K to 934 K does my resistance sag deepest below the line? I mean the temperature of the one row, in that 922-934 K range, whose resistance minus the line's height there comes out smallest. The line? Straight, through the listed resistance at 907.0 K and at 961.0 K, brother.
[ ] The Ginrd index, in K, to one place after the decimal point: 929.0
